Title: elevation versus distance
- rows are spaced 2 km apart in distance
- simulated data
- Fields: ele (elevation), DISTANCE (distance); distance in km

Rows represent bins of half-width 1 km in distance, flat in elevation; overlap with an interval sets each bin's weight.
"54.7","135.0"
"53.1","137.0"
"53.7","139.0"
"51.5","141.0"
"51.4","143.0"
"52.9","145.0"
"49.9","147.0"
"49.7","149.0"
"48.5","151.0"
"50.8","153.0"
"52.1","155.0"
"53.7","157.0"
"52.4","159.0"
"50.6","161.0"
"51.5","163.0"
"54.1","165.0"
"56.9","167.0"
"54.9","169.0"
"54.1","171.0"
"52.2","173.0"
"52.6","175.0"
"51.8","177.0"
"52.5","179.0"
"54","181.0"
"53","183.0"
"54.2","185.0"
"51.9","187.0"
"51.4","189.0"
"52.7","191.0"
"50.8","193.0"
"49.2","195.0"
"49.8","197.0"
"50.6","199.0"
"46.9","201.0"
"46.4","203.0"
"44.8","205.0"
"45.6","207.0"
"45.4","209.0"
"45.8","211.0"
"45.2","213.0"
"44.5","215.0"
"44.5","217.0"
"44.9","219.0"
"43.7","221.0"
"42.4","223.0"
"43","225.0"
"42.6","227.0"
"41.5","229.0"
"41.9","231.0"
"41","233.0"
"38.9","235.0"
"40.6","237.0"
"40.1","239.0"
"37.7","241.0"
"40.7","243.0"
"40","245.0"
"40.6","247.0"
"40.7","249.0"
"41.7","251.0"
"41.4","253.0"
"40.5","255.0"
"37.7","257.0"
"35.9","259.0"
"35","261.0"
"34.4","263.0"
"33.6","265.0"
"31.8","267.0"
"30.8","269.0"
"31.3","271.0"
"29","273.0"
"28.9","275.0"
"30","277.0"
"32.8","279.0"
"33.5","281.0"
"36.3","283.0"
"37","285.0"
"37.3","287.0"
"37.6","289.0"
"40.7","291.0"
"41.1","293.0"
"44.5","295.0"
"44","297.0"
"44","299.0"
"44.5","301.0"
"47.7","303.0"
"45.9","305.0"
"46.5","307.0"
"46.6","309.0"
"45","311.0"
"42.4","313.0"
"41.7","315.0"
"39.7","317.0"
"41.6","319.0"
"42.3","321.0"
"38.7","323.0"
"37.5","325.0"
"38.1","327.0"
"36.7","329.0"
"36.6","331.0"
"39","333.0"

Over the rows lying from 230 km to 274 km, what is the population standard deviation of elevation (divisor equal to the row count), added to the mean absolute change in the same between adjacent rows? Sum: 5.3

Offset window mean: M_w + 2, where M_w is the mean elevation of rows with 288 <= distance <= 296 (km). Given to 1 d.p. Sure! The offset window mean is 43.0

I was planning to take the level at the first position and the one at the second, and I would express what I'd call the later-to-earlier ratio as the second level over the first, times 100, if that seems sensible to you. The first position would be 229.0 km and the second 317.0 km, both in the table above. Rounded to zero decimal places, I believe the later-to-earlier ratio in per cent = 96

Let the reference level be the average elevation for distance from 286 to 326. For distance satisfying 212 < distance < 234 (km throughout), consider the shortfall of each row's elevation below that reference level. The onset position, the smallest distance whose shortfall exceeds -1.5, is 221.0 km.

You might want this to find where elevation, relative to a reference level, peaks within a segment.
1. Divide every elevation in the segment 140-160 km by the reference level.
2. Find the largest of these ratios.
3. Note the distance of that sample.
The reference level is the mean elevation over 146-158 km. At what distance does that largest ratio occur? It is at 157.0 km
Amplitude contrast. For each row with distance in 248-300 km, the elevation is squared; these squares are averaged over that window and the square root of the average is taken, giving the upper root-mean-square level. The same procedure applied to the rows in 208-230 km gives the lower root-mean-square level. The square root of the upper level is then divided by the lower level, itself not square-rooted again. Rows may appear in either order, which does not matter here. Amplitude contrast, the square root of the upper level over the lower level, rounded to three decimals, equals 0.138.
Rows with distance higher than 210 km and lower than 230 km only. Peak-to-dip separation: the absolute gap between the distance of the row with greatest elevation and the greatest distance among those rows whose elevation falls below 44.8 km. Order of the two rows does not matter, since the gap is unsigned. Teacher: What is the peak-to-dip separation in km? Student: 18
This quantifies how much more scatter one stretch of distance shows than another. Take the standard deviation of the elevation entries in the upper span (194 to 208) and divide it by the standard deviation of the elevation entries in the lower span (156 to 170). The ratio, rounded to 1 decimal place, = 1.0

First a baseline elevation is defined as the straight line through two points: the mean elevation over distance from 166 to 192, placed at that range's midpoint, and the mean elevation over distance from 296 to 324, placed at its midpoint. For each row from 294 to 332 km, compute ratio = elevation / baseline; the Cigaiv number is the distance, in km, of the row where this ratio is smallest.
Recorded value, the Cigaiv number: 329.0 km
